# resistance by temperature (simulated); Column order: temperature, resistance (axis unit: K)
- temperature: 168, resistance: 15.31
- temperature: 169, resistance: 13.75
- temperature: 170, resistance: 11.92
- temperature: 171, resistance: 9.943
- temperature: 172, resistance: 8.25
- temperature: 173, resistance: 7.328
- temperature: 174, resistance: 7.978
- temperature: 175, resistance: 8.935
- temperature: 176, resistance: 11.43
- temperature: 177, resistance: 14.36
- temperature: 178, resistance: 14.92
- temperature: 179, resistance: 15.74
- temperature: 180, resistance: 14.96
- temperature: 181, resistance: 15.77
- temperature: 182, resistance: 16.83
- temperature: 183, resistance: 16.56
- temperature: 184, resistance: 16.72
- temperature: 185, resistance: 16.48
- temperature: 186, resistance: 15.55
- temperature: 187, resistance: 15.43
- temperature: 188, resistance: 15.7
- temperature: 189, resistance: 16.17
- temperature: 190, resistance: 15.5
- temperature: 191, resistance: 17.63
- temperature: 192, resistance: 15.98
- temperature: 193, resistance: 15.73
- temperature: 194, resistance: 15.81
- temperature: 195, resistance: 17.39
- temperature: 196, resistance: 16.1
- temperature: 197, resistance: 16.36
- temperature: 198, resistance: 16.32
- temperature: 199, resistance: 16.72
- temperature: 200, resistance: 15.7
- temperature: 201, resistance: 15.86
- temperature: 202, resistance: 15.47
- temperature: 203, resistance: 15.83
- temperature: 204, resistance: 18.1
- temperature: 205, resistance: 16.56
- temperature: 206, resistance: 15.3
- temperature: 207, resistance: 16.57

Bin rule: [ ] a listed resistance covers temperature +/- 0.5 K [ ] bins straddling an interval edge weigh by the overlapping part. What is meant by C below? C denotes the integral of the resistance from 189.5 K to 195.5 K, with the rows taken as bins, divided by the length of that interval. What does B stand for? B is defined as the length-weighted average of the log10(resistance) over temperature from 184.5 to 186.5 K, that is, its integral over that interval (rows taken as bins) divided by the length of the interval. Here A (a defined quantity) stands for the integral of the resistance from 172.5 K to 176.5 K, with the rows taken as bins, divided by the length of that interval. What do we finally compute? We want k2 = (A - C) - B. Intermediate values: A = 9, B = 1.20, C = 16.3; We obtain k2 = -9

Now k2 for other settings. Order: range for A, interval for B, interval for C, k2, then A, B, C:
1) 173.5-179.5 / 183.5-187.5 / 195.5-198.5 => -5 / 12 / 1.21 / 16.3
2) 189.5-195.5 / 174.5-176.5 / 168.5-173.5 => 5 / 16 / 1.00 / 10.2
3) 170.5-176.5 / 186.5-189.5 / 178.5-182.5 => -8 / 9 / 1.20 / 15.8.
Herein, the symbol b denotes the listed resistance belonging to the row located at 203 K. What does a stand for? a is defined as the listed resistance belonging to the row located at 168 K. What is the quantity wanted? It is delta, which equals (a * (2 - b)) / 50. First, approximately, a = 15.31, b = 15.83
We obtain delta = -4.2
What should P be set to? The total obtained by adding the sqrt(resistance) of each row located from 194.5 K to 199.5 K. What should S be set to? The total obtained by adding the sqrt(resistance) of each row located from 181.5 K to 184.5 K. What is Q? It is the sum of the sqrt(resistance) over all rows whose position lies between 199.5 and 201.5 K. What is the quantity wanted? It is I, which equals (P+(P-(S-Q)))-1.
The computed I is 35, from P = 20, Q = 8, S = 12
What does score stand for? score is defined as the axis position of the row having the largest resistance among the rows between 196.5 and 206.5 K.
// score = 204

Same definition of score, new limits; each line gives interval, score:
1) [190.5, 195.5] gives 191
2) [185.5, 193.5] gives 191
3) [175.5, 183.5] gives 182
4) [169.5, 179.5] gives 179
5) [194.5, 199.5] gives 195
